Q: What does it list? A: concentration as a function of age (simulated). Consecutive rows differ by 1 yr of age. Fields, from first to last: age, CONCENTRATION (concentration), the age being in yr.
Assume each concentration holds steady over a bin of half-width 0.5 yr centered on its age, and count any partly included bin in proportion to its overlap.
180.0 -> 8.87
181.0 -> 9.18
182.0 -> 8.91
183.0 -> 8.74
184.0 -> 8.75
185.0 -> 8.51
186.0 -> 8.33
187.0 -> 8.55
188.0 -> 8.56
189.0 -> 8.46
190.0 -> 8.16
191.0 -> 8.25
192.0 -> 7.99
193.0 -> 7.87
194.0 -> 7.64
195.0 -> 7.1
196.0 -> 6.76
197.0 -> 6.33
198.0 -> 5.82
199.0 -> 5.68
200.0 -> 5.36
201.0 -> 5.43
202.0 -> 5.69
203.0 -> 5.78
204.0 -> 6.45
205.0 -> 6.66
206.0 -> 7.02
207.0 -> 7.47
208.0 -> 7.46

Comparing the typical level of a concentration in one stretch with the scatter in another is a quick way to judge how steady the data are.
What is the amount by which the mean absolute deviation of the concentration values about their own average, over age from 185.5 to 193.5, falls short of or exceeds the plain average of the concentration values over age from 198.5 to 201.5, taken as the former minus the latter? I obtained -5.3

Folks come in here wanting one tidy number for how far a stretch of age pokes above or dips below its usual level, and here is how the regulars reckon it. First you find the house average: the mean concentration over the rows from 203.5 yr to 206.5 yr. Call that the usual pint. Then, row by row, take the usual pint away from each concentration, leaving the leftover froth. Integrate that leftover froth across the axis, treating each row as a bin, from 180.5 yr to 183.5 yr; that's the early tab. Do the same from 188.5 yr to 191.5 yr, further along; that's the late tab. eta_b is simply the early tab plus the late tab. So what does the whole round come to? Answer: 11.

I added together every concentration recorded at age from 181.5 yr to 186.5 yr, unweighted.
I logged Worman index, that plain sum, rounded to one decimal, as 43.2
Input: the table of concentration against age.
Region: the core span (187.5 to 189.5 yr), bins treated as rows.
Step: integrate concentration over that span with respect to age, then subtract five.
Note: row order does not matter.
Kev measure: 12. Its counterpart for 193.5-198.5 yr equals 29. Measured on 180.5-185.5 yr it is 39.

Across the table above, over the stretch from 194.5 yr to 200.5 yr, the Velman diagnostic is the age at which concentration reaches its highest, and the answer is 195.0 yr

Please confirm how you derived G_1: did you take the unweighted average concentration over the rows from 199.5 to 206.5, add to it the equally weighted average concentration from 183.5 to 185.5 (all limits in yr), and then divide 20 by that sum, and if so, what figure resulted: 1.36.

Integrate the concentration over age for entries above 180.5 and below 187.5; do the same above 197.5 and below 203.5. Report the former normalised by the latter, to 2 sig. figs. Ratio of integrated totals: 1.8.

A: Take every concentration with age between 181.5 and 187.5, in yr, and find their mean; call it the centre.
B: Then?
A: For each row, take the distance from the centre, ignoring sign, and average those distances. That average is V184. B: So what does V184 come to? 0.17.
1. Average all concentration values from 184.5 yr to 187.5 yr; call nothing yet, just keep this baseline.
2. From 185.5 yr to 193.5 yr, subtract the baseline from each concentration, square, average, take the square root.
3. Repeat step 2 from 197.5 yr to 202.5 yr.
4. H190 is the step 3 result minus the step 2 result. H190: 2.57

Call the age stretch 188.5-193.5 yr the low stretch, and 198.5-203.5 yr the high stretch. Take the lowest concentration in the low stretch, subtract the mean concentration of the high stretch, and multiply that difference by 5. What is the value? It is 11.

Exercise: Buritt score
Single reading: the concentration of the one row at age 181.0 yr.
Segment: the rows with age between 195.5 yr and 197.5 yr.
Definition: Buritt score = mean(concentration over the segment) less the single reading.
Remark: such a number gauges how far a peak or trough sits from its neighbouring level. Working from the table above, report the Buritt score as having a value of -2.6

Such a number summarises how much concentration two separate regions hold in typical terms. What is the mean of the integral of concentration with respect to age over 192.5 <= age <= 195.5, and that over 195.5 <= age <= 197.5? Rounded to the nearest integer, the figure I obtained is 18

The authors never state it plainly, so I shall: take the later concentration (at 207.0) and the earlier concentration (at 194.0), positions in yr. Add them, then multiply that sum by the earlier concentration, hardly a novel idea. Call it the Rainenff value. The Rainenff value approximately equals 115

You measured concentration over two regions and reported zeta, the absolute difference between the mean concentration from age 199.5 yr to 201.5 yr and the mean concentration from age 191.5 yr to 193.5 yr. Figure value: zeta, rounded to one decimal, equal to 2.5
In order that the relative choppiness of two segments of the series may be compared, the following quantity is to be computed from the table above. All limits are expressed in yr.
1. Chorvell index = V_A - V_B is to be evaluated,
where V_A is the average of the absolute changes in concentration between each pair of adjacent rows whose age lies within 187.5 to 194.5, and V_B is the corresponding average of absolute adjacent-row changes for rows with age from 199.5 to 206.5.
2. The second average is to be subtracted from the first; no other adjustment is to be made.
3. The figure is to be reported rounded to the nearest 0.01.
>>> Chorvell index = -0.09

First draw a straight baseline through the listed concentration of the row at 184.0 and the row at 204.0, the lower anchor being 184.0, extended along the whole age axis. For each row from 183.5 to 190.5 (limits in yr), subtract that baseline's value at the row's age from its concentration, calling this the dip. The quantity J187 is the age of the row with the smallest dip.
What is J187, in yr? 186.0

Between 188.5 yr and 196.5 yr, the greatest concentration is 8.46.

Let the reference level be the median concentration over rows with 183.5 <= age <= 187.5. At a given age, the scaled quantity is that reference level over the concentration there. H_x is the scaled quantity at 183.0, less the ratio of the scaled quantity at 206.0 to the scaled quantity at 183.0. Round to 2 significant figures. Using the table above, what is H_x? -0.27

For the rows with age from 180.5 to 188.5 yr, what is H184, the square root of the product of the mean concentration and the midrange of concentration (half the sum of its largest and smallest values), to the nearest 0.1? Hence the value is 8.7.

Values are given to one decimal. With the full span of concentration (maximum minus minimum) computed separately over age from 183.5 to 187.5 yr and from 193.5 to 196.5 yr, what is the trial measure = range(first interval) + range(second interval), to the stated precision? 1.3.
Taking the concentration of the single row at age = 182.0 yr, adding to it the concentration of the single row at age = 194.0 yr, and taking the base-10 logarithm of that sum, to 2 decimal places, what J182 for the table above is 1.22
